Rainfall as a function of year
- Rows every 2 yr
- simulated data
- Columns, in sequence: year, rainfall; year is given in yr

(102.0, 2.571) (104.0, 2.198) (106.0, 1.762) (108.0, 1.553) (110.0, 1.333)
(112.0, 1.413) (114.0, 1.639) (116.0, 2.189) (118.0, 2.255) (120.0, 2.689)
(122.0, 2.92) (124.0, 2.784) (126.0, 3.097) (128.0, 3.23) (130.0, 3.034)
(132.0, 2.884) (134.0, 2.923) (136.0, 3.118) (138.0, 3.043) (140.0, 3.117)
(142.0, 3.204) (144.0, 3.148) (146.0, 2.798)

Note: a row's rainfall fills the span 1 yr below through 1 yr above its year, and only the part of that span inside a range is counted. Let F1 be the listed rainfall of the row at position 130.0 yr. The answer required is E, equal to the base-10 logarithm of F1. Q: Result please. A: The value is 0.48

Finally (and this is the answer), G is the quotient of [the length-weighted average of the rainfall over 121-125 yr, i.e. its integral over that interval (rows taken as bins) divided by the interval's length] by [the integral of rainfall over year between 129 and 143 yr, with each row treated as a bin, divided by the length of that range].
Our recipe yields 0.9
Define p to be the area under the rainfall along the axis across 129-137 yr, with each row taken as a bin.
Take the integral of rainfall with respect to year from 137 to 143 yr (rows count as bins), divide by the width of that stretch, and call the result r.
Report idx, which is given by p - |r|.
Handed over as 21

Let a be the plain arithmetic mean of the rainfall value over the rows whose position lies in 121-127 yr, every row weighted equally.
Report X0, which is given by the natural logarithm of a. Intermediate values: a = 2.9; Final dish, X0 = 1.08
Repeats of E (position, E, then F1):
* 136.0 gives 0.49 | 3.118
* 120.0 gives 0.43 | 2.689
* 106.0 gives 0.25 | 1.762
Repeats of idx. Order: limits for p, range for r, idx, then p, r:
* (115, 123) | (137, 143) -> 17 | 20.1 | 3.12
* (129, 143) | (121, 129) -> 40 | 42.6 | 3.01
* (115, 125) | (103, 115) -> 24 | 25.7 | 1.65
